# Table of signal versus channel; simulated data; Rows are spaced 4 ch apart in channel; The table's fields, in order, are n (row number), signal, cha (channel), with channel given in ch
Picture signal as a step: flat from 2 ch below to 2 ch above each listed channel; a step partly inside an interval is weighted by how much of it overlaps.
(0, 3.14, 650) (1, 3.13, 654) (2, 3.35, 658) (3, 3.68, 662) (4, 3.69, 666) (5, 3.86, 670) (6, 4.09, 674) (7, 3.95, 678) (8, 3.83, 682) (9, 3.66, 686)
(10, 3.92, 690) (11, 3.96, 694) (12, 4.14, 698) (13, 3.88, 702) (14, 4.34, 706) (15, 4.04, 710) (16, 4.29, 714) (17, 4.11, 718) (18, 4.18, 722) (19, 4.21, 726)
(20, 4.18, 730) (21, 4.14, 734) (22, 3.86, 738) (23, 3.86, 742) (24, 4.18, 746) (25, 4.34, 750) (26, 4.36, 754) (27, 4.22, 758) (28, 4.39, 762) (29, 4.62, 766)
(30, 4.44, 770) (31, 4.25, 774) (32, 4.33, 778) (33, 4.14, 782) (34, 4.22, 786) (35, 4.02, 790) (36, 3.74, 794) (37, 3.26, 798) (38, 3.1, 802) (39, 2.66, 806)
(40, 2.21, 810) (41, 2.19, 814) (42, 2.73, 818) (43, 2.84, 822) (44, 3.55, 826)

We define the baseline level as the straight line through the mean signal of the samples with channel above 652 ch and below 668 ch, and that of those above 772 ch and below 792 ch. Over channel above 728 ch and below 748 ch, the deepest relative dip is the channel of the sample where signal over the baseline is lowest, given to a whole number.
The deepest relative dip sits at 742 ch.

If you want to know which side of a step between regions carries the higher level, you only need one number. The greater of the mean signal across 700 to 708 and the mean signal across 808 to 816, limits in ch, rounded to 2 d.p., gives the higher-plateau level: 4.11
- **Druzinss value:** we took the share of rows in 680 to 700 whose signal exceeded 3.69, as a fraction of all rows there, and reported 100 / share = 125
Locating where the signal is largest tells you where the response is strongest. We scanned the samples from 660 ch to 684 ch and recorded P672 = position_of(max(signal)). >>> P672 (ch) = 674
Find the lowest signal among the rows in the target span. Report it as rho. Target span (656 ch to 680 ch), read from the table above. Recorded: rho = 3.35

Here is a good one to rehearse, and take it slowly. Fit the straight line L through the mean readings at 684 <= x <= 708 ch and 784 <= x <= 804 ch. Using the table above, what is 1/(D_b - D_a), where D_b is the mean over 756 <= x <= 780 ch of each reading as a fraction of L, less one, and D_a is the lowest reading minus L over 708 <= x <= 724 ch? 16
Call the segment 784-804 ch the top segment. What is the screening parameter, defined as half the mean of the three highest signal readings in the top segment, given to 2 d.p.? 2.00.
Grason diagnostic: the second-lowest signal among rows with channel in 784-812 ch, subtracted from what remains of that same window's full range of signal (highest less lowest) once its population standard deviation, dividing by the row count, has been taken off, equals -1.3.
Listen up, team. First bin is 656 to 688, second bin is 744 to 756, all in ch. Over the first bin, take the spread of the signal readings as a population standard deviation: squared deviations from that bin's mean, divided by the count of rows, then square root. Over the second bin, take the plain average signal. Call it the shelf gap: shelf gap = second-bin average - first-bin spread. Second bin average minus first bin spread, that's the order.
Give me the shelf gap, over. 4.1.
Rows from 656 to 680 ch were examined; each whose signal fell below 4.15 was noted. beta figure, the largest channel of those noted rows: 678 ch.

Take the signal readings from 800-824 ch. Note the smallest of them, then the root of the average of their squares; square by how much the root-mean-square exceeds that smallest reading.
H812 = 0.20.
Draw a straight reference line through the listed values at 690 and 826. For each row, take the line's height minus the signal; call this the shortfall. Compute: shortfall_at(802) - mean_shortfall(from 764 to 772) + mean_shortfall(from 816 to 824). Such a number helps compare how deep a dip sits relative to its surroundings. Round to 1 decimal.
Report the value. 2.1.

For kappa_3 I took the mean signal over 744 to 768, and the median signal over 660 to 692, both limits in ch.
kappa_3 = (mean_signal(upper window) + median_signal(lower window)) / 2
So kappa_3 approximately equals 4.10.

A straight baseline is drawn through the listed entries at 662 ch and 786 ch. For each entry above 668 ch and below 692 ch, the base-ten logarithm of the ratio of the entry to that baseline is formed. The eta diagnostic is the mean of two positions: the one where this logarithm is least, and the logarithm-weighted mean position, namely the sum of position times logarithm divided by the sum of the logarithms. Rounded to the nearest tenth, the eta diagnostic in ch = 680.7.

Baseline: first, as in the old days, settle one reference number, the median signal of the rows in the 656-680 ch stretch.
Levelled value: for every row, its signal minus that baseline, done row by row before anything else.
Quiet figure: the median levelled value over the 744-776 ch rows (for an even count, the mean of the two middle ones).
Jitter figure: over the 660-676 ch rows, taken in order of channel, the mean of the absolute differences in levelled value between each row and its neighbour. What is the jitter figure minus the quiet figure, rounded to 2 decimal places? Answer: -0.44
